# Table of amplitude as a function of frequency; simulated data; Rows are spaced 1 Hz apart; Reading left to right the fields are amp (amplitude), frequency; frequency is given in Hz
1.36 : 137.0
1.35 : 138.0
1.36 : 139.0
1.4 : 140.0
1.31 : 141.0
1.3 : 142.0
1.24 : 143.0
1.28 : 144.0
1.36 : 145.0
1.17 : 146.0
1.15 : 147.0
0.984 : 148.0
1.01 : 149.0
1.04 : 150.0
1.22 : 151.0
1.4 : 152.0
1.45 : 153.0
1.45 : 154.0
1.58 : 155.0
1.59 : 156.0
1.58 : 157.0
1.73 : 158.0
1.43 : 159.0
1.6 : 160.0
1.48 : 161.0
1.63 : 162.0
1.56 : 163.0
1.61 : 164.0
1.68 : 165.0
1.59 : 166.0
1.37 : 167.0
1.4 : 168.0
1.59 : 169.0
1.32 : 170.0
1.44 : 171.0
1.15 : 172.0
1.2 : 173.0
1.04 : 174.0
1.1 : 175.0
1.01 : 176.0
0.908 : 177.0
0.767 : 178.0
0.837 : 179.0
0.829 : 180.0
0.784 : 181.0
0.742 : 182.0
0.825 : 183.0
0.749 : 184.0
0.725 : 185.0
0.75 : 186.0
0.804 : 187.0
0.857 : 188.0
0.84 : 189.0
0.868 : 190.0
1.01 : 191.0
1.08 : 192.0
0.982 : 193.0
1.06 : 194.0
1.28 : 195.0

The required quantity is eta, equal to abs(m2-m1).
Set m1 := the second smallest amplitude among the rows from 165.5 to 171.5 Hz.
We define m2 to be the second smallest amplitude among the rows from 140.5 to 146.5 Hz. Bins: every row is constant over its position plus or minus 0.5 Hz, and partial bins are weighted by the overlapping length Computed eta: 0.13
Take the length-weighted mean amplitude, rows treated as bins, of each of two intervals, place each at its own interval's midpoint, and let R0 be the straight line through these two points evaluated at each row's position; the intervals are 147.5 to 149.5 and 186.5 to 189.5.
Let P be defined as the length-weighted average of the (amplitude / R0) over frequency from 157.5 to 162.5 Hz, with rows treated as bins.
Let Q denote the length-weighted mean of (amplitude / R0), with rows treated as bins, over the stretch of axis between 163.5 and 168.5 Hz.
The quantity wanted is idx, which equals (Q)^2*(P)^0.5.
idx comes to 3.5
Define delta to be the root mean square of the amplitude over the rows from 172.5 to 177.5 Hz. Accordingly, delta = 1.1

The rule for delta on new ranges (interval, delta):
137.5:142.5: 1.3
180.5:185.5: 0.8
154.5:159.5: 1.6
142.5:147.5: 1.2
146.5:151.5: 1.1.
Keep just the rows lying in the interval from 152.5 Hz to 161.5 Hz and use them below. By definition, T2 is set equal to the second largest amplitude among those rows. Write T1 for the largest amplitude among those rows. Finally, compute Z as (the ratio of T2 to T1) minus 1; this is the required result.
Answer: -0.08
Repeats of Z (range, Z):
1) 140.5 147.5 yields -0.04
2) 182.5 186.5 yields -0.09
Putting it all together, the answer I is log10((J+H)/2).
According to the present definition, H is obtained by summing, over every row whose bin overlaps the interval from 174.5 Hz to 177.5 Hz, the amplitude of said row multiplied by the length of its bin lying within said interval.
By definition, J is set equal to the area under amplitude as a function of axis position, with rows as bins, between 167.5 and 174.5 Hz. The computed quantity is 0.78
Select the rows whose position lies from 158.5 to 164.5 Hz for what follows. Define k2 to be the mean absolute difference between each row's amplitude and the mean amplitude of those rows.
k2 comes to 0.064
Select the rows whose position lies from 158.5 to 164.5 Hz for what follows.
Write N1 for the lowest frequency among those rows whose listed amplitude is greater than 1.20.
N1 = 159.0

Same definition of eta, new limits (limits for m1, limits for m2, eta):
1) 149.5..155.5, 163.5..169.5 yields 0.18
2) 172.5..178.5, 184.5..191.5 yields 0.16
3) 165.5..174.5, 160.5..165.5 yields 0.41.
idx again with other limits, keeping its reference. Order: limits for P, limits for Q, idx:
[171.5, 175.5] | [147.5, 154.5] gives 1.7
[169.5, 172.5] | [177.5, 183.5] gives 1.0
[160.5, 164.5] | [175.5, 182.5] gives 1.2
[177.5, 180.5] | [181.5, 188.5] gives 0.8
